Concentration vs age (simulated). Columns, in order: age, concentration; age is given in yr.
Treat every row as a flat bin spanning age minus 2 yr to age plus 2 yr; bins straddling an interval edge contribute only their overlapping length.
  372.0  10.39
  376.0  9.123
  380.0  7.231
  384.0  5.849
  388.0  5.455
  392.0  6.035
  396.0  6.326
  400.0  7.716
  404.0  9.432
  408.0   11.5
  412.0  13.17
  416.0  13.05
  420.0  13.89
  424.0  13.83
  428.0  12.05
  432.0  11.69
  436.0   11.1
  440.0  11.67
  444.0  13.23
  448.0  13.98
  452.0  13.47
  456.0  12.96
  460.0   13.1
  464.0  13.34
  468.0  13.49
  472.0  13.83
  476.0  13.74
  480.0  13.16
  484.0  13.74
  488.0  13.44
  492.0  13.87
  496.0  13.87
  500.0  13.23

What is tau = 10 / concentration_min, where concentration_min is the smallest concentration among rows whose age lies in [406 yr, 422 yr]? 0.87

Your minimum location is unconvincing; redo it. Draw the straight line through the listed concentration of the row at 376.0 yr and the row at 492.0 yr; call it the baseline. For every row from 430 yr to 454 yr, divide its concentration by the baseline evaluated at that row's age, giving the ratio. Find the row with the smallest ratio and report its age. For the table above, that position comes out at 436.0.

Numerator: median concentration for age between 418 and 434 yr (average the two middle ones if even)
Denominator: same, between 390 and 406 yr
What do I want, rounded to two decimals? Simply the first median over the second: 1.84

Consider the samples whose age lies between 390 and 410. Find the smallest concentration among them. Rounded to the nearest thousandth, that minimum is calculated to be 6.035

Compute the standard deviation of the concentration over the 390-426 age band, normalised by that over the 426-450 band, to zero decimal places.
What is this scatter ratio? 3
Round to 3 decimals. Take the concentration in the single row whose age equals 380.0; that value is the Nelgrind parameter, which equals 7.231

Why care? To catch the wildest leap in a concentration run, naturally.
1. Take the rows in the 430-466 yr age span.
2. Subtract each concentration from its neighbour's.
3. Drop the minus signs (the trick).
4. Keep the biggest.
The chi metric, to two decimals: 1.56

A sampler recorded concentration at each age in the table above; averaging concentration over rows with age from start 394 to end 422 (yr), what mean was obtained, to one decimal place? 10.7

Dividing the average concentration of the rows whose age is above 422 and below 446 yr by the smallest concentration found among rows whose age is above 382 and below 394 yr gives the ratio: 2.2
